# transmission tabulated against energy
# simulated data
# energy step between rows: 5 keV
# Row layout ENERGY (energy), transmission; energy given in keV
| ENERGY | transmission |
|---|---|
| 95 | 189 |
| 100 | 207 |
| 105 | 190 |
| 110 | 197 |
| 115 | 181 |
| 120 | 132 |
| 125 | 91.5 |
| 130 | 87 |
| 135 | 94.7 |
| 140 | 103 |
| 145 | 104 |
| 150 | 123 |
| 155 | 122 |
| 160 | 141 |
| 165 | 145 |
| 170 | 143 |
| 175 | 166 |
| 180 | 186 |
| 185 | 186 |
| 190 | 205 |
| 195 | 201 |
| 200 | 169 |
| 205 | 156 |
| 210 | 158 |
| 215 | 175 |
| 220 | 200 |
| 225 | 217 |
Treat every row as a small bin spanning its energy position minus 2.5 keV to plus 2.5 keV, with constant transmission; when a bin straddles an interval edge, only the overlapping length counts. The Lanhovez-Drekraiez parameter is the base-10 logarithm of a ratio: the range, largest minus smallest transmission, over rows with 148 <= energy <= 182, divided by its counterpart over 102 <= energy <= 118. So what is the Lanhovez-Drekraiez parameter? 0.60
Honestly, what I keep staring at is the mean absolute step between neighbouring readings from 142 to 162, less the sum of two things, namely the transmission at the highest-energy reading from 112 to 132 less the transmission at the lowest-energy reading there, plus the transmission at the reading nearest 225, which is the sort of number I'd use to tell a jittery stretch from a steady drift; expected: -110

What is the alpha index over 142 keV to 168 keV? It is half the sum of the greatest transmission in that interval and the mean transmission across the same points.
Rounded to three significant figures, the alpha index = 136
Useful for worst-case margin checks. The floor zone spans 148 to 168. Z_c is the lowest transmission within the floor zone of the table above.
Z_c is 122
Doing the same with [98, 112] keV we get 190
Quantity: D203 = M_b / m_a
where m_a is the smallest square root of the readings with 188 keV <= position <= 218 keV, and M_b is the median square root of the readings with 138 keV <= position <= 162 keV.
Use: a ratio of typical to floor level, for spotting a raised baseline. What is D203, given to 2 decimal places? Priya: 0.88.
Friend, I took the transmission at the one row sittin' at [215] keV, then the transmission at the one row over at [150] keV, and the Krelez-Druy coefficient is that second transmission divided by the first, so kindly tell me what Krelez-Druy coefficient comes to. 0.70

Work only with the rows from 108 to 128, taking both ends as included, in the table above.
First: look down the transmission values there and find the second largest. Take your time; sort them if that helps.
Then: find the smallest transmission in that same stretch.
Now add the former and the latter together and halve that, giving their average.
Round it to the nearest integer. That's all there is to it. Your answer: 136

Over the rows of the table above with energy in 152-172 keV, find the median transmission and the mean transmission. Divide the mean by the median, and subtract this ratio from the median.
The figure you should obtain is 141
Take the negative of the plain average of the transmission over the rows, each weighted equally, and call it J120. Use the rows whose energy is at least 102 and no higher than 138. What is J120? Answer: -139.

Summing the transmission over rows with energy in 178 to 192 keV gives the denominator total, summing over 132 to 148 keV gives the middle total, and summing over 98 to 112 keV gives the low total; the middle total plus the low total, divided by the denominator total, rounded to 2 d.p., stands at 1.55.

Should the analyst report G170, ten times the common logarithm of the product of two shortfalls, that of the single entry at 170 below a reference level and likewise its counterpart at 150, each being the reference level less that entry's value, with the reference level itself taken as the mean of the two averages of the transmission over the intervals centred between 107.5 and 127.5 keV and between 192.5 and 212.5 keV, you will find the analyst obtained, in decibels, 28.2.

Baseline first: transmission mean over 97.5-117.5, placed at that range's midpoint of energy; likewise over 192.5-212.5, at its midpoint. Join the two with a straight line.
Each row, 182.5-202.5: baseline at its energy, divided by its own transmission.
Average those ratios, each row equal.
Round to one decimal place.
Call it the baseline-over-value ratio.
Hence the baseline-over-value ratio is 0.9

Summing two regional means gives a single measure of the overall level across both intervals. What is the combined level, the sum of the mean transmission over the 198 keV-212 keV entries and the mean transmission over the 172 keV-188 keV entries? 340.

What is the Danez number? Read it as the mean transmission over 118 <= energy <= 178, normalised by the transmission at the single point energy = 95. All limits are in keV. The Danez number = 0.64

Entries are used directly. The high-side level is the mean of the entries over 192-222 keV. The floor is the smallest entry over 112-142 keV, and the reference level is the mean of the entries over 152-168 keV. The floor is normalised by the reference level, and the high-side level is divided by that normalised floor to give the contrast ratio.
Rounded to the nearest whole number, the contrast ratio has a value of 276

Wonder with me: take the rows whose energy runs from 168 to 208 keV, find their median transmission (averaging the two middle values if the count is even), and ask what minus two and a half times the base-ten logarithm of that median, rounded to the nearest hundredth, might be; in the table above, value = -5.62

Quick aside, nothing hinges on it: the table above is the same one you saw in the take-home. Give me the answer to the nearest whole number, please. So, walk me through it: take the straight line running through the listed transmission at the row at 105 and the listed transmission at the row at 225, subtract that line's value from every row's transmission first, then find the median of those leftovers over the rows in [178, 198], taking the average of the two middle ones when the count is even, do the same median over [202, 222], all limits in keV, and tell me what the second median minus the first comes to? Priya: -33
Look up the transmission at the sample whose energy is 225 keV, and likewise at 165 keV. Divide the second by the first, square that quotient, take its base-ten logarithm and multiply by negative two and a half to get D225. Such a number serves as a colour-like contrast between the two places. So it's 0.9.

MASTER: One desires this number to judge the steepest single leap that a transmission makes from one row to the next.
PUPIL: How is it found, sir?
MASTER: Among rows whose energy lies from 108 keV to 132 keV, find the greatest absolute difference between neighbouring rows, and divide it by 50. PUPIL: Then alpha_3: 0.98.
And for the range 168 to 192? 0.46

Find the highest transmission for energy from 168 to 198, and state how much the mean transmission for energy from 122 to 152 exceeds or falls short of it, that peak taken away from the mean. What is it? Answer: -104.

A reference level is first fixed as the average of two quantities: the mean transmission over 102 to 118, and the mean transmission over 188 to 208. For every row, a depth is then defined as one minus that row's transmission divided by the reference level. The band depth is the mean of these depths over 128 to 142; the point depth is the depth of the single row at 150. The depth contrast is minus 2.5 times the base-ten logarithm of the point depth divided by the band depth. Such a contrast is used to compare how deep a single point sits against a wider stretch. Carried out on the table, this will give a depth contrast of 0.4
